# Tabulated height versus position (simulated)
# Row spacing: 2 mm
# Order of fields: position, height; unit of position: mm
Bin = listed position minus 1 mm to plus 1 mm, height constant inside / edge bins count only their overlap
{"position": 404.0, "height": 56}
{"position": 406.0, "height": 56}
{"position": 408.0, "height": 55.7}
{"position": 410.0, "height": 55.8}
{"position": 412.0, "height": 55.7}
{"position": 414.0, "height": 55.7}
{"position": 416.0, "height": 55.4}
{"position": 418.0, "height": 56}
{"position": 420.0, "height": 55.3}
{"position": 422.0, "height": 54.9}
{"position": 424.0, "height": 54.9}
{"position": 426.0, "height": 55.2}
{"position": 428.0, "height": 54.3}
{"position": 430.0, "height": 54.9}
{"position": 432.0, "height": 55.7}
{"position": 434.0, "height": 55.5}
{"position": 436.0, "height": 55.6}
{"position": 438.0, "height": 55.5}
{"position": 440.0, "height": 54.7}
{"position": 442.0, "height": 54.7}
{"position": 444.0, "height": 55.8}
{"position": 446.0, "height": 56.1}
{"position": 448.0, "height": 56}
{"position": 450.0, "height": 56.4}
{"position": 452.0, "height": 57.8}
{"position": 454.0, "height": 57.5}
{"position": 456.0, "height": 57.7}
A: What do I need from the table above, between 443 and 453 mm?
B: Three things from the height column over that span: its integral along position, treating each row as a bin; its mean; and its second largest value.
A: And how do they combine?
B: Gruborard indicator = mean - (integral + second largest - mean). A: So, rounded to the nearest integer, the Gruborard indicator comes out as -508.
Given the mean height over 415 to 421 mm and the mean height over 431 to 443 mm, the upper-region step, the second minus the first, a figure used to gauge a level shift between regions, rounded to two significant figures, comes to -0.28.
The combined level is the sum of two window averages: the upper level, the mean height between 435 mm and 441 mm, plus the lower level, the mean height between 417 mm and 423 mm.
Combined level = 111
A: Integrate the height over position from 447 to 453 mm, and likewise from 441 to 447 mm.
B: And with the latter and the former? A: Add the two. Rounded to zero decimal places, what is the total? 674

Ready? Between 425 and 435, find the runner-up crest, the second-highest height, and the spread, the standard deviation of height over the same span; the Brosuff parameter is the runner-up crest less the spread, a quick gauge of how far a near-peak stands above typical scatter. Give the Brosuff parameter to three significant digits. 55.0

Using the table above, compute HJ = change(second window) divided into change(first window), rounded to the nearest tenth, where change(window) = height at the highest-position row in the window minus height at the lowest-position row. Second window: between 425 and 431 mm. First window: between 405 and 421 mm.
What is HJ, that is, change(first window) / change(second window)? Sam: 2.3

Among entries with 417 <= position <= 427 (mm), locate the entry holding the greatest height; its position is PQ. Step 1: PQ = 418.0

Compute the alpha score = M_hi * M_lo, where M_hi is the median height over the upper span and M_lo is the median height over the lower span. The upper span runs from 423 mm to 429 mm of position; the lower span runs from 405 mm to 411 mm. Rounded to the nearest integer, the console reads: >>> 3063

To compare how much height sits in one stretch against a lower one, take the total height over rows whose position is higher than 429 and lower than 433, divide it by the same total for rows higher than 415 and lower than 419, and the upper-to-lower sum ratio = 0.99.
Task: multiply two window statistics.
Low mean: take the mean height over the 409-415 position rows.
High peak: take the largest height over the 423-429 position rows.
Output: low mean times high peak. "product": 3076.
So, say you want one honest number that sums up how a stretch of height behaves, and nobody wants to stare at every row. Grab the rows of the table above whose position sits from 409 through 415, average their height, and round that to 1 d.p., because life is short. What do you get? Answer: 55.7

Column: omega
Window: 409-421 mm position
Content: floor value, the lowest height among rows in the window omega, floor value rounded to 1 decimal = 55.3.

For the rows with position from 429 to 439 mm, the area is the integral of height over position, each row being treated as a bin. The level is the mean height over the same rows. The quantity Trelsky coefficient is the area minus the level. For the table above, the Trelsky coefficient 499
